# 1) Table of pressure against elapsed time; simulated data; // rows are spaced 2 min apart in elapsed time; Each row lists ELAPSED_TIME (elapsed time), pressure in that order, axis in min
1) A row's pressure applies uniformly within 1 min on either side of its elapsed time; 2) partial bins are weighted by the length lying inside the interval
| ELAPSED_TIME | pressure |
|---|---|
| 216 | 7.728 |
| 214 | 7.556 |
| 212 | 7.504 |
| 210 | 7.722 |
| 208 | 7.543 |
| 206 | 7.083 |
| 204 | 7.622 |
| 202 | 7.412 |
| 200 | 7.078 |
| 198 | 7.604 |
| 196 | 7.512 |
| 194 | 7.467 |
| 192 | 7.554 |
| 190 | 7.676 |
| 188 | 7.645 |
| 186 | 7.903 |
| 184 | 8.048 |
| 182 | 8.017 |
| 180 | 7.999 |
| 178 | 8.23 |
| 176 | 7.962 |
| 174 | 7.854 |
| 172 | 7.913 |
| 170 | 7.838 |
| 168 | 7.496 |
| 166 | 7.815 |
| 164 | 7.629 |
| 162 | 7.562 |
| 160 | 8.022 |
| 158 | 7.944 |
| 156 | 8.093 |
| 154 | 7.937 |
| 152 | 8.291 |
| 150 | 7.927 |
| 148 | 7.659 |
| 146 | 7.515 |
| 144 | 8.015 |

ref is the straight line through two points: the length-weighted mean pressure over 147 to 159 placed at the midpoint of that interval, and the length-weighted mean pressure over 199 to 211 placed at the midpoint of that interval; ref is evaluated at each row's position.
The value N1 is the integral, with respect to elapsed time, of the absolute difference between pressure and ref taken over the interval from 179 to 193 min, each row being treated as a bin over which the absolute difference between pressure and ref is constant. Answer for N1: 3.05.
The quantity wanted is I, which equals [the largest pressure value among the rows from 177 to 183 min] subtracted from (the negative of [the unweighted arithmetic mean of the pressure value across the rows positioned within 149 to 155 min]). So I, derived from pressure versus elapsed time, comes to -16.3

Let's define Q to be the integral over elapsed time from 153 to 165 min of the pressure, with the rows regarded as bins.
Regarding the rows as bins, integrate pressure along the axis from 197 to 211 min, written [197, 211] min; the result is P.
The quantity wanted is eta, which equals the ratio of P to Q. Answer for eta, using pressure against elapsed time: 1.10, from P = 104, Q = 94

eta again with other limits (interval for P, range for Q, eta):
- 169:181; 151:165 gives 0.86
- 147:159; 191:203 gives 1.07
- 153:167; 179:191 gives 1.16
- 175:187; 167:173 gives 2.07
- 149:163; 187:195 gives 1.84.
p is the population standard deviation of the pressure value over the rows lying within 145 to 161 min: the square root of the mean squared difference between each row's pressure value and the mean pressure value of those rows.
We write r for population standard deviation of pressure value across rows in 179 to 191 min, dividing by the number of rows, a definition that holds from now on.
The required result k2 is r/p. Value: 0.7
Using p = 0.23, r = 0.16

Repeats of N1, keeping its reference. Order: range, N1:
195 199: 0.24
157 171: 2.14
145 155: 2.64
